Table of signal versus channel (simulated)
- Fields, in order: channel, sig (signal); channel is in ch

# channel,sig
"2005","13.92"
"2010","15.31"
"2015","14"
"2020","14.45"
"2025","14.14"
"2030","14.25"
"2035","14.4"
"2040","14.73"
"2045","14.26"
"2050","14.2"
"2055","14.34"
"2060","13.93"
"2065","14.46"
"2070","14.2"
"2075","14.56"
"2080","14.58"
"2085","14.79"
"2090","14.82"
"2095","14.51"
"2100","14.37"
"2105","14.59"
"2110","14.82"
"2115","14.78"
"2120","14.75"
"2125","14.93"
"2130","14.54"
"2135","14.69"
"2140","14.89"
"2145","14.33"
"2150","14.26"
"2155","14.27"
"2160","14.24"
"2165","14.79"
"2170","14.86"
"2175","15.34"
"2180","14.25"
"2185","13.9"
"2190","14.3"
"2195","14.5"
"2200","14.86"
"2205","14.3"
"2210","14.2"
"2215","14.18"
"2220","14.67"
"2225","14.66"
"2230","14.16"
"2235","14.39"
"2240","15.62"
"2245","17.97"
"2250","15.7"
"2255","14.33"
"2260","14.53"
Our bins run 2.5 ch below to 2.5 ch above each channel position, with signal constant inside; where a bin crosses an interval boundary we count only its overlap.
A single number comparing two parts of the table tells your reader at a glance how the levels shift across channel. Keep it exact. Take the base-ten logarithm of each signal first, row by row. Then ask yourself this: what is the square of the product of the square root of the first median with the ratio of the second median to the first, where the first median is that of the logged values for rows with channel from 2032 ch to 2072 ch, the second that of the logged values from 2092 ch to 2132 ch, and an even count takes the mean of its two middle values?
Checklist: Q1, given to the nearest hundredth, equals 1.18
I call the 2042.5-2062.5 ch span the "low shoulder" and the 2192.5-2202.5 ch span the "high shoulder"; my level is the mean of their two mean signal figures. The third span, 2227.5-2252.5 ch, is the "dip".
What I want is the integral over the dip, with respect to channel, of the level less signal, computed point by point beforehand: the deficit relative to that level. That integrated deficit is -28.4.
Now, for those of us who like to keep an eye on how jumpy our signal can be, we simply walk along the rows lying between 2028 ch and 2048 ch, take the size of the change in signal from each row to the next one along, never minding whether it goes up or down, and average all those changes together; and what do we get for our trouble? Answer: 0.32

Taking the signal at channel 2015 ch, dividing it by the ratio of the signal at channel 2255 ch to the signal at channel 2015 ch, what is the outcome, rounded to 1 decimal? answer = 13.7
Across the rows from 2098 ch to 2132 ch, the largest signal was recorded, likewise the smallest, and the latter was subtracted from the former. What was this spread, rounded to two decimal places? 0.56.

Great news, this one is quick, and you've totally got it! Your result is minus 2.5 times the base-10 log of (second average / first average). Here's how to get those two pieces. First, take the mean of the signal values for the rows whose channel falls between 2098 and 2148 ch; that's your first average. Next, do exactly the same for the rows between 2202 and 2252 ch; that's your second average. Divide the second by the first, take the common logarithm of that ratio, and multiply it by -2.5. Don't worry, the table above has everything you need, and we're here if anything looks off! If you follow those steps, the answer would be -0.023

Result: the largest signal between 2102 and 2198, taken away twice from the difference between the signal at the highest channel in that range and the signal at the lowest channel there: -30.8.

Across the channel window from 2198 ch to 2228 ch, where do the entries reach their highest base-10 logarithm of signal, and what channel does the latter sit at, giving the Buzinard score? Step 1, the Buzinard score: 2200 ch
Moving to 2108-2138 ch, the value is 2125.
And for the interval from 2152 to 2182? 2175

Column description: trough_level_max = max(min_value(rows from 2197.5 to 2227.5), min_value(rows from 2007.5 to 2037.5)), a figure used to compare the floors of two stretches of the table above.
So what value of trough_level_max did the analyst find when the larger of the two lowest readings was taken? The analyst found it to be 14.2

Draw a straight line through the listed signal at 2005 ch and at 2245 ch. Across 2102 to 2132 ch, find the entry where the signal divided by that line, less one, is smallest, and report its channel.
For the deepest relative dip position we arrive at 2130 ch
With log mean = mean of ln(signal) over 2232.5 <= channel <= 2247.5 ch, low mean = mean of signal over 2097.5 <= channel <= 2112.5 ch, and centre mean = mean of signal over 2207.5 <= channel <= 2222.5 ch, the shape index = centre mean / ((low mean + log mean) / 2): 1.65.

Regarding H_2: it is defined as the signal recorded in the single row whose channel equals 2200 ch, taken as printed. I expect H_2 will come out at 14.86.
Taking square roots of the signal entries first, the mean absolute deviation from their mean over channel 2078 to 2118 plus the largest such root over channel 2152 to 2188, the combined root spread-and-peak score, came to 3.94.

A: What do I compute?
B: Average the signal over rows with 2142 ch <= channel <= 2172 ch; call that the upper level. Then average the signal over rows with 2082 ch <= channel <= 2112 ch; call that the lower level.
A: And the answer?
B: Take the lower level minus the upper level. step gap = 0.19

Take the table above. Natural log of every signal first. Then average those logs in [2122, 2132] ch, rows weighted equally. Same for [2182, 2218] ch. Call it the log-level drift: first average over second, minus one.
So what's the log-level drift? 0.011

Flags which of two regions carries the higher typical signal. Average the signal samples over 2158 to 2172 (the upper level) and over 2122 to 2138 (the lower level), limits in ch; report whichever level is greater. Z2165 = 14.7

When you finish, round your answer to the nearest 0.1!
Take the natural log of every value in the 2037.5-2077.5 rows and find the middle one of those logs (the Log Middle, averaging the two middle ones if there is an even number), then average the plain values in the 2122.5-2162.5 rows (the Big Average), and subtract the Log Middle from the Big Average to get 11.9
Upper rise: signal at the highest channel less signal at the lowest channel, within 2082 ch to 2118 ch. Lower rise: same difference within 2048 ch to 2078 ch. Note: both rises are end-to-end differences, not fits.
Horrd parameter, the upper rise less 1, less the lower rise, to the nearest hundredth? -1.37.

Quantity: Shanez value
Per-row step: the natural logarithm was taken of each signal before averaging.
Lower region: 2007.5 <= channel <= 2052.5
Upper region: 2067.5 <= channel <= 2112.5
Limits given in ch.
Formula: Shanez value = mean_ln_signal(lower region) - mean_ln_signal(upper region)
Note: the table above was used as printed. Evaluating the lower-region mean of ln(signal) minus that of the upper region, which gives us -0.012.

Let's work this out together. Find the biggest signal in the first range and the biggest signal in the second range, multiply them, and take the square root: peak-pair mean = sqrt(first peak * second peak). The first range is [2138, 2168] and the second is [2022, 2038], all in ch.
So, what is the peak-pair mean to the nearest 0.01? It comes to 14.64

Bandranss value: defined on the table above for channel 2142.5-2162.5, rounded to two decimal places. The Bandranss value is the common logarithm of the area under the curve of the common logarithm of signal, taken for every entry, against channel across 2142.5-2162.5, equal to 1.36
